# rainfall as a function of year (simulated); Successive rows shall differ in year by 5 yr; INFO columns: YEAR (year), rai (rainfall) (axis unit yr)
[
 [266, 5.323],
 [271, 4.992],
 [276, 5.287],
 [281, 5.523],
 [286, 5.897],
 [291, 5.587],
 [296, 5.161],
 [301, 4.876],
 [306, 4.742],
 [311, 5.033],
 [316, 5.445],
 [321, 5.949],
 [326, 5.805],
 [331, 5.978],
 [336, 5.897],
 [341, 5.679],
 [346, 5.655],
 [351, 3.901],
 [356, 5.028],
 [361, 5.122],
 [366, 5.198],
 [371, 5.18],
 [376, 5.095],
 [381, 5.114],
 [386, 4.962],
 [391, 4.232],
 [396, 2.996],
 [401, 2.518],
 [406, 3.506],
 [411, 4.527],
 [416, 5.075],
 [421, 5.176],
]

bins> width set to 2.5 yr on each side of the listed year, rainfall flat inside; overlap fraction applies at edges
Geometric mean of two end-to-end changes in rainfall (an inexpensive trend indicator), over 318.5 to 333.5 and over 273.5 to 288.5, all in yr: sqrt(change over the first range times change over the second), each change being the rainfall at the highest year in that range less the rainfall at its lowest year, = 0.1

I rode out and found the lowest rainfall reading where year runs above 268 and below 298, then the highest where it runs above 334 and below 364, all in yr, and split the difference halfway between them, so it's 5.4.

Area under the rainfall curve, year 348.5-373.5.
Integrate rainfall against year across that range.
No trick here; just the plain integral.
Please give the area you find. 122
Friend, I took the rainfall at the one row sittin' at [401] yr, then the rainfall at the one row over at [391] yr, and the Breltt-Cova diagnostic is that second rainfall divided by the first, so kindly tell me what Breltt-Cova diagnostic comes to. 1.68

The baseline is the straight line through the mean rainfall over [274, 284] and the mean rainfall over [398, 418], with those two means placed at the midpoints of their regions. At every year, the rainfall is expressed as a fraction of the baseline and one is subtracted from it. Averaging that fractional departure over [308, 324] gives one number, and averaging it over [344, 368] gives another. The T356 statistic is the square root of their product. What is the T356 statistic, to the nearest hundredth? 0.10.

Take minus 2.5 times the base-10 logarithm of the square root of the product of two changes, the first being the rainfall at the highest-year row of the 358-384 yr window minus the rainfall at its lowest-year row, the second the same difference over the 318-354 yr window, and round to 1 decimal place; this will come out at 2.2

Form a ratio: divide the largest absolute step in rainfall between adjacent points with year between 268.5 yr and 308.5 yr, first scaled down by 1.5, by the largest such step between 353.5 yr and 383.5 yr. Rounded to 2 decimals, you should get 3.02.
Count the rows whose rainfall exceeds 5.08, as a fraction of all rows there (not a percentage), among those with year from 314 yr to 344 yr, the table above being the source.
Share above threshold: 1.00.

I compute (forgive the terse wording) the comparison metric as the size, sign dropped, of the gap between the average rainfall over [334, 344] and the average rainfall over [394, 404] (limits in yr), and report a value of 3.0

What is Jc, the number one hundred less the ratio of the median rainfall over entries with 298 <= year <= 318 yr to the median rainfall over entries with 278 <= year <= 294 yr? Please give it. 99.11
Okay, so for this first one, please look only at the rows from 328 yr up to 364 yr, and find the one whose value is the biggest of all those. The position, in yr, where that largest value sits 331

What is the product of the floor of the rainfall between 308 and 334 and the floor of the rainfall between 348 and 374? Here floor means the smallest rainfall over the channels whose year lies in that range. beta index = 20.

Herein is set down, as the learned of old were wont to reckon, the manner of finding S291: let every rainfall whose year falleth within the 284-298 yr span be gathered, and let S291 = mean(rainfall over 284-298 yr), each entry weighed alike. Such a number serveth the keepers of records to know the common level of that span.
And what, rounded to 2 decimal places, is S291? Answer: 5.55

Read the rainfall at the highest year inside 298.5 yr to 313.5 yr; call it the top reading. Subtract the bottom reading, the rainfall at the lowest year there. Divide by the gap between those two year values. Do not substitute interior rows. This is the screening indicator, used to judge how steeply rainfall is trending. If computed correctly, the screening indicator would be 0.02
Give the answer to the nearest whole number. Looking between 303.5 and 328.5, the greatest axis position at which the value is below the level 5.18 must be 311 yr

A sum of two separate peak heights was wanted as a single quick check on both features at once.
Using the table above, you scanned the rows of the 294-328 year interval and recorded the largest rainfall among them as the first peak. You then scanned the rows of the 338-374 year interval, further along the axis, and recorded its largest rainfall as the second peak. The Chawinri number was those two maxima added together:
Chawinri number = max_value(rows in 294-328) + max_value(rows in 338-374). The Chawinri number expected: 11.63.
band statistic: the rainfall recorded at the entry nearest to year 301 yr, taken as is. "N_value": 4.876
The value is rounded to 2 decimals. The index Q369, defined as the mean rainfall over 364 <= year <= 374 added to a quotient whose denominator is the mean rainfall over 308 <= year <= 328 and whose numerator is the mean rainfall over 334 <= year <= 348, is 6.22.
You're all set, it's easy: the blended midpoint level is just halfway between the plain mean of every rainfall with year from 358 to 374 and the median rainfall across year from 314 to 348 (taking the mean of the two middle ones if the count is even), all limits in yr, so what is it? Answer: 5.5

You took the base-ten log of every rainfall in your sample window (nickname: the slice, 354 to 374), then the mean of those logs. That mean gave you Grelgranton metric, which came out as 0.710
